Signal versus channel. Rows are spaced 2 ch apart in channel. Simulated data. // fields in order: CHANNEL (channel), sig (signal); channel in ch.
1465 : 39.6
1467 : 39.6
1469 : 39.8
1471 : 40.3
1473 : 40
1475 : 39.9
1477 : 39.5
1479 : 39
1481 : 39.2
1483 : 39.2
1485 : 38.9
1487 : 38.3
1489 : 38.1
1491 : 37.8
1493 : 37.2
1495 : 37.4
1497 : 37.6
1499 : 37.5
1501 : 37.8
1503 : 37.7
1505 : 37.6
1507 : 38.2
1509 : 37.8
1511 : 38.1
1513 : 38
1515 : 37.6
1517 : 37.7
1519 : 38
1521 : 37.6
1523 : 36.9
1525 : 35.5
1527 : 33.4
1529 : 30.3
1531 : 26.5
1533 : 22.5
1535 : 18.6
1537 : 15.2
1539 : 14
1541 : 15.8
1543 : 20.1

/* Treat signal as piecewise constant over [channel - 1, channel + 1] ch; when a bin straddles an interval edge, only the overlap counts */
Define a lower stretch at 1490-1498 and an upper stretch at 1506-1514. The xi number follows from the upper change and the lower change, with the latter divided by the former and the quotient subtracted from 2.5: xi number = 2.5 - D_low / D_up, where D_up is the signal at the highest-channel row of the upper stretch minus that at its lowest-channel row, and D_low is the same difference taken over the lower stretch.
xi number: 1.5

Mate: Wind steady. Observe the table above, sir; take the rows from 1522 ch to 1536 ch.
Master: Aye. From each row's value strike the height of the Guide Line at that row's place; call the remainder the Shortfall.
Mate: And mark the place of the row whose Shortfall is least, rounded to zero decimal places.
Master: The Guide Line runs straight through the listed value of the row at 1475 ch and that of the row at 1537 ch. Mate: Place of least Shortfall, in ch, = 1535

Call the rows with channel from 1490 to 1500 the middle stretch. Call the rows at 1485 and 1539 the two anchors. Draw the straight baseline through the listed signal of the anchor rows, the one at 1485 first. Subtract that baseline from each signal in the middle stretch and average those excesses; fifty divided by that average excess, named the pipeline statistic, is 15.6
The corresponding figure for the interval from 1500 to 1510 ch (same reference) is 6.1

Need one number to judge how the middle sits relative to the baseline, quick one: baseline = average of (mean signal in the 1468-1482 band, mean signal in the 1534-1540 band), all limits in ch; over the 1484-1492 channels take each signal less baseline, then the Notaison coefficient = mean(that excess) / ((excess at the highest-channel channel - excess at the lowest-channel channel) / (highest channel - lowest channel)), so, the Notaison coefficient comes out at -57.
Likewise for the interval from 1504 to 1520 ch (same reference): 353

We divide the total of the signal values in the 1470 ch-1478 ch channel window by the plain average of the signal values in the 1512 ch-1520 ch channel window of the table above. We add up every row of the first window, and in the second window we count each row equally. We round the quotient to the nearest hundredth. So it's 4.22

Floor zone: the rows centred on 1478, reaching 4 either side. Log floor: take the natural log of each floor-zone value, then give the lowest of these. 3.66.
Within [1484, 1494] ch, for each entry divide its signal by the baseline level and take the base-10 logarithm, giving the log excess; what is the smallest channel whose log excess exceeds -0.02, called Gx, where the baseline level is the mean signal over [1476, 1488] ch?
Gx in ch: 1485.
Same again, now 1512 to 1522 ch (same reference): 1513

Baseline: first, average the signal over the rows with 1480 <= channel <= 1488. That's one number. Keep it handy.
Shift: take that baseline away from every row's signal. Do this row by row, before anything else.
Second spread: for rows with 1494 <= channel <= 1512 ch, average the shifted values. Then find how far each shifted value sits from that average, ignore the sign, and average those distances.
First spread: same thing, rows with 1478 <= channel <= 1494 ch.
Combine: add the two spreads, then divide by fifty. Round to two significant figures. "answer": 0.016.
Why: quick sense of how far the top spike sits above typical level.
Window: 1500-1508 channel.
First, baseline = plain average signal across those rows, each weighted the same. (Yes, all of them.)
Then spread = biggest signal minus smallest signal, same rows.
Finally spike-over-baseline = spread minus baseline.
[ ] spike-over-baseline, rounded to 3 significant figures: -37.2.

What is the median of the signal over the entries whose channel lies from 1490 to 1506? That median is 37.6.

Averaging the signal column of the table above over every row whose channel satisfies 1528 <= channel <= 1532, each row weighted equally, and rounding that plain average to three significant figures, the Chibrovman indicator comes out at 28.4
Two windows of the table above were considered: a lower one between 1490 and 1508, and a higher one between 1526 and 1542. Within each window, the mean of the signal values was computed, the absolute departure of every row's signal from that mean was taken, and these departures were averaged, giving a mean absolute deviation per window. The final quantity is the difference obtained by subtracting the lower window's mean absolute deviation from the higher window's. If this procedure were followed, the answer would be 6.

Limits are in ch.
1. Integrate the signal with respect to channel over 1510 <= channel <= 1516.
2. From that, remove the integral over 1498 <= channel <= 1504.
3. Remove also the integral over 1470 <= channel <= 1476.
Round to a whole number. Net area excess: -239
